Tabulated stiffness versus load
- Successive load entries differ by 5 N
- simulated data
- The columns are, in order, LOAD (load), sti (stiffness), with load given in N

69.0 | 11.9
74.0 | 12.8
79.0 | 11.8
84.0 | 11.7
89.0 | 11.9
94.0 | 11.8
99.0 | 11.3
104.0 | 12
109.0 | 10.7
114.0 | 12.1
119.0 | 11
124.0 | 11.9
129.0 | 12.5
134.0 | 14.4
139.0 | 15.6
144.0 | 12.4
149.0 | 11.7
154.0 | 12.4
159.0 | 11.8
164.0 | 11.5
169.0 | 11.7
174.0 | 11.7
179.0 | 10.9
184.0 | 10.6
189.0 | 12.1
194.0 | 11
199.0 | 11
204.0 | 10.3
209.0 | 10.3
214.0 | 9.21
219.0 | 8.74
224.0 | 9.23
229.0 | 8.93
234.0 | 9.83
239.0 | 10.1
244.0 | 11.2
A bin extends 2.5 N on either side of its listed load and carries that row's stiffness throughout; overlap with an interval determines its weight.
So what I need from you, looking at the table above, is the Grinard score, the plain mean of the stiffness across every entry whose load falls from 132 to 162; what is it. 13.0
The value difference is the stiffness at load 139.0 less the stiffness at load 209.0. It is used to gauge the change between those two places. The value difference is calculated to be 5.3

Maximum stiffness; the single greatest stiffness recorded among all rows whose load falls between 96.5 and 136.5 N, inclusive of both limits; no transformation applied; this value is 14.4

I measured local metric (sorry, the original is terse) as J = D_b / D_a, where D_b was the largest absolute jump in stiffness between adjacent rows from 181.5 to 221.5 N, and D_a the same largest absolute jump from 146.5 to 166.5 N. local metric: 2.1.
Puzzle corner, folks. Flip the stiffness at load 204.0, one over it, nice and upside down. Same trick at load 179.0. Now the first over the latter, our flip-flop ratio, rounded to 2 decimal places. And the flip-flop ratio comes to 1.06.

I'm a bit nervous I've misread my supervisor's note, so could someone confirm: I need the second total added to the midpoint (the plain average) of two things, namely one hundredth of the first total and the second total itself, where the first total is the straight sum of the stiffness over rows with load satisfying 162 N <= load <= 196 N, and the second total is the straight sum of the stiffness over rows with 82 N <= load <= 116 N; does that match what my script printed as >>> 123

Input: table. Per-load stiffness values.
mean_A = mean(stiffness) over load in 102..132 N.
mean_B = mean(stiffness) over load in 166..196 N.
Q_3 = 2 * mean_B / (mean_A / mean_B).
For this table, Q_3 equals 22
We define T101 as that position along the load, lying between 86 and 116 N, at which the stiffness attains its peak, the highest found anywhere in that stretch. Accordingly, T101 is 114.0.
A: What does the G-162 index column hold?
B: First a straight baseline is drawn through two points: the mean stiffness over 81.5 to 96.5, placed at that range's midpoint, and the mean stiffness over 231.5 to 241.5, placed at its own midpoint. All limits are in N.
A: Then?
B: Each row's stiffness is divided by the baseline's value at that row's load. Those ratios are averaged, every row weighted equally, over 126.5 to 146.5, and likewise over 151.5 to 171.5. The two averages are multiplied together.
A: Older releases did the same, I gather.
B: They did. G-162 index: 1.33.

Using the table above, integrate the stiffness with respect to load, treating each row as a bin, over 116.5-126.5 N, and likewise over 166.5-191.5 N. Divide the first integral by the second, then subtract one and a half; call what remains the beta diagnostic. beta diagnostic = -1.1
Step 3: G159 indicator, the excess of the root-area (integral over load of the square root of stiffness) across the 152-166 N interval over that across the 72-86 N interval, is -0.4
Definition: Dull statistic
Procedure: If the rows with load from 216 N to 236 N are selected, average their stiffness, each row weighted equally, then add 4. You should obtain 13.2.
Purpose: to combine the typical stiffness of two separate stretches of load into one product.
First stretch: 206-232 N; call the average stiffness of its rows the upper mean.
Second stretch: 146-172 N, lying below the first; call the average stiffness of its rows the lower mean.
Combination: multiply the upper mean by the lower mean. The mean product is 110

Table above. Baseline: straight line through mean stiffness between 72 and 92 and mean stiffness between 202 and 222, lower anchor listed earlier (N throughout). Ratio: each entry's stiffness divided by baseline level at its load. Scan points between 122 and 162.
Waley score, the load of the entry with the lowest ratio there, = 124.0 N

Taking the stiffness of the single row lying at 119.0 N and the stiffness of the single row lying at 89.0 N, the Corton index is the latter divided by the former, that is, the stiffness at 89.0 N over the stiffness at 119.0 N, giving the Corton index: 1.08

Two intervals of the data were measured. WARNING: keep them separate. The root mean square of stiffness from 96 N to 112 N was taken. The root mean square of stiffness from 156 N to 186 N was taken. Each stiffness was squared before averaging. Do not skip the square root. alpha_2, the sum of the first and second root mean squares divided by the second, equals 2.00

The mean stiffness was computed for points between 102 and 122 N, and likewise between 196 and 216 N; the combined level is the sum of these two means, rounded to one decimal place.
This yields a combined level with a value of 21.7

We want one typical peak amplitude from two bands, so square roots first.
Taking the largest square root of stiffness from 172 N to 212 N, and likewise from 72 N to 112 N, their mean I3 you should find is 3.53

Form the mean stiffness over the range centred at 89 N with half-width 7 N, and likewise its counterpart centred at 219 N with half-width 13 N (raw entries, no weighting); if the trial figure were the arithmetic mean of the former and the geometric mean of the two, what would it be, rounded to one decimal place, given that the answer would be 11.1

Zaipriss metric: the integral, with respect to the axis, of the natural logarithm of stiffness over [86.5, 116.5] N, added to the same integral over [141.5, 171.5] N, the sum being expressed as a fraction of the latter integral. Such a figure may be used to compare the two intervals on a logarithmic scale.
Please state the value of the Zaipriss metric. 1.99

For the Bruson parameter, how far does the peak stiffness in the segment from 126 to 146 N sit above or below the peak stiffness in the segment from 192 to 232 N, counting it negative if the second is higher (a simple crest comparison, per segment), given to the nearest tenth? 4.6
